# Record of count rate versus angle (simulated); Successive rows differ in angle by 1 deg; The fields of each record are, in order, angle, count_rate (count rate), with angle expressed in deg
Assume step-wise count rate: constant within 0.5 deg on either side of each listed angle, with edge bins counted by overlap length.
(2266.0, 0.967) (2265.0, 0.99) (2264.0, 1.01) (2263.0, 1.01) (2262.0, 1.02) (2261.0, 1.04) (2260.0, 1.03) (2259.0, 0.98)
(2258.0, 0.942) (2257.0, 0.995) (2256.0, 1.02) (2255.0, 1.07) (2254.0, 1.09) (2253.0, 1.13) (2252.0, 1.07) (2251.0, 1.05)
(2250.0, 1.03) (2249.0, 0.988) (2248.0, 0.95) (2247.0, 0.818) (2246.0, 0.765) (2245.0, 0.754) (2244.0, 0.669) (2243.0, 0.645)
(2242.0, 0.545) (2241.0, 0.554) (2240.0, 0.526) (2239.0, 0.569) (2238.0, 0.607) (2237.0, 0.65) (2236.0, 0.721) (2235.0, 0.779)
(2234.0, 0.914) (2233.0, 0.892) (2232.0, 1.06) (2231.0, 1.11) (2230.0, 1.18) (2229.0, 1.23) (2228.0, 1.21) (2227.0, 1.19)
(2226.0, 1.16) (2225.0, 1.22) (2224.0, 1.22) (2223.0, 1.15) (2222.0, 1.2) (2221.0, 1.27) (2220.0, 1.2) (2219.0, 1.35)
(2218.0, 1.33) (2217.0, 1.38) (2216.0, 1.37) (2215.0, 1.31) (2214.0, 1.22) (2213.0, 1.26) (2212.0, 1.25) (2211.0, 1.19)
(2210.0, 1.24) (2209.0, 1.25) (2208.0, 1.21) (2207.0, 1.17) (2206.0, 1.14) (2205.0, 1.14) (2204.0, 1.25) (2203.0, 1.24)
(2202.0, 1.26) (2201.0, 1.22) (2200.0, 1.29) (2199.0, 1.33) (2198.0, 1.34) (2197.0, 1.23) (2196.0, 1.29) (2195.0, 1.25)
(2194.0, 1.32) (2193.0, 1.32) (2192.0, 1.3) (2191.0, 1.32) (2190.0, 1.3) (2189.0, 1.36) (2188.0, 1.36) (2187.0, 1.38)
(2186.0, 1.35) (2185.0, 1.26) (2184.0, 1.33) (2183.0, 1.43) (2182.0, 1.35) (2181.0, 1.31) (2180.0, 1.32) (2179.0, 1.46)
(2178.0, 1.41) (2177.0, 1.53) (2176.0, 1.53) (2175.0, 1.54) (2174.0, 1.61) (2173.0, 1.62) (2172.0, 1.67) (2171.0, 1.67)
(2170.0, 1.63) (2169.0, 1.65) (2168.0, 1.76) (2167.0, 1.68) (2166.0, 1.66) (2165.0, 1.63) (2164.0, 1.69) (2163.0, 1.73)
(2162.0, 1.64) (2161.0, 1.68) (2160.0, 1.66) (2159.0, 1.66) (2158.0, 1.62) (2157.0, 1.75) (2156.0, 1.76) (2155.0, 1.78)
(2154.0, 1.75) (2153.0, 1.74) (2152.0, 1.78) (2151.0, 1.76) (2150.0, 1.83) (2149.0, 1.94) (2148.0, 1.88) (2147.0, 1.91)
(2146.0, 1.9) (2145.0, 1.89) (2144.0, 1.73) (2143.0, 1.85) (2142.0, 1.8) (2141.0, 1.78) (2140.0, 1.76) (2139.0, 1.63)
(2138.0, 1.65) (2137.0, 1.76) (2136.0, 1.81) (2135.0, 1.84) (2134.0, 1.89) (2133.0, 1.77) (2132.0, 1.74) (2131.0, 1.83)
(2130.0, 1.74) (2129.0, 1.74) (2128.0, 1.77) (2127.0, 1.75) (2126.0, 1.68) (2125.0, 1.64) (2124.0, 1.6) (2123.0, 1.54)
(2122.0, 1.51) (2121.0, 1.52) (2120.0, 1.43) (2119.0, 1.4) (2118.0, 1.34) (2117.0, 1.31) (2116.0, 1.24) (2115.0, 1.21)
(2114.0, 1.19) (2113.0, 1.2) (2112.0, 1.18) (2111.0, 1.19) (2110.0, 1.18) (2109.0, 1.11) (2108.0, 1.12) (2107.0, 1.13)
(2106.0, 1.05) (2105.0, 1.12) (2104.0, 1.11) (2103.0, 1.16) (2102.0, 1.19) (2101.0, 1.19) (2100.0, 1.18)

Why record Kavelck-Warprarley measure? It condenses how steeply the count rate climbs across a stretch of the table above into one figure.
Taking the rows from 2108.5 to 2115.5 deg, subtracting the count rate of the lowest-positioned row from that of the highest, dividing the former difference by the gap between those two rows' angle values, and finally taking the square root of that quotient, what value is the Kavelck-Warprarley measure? 0.13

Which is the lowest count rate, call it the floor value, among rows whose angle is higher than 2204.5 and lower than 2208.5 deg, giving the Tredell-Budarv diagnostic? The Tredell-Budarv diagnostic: 1.14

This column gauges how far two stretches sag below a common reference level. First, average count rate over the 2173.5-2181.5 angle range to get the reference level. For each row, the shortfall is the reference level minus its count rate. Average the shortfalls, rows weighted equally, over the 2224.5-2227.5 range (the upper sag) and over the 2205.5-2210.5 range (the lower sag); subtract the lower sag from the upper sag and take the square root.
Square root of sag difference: 0.1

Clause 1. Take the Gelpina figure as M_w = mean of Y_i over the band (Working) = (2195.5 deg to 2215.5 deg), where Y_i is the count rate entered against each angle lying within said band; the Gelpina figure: 1.24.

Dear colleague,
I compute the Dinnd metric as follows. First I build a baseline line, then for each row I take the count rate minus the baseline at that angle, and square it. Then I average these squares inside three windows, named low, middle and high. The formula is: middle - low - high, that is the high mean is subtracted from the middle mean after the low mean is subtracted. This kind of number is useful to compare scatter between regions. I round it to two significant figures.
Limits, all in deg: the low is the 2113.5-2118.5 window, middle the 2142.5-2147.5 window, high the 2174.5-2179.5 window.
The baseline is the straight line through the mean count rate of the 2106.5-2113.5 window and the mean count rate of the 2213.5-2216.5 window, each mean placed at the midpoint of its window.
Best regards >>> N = 0.35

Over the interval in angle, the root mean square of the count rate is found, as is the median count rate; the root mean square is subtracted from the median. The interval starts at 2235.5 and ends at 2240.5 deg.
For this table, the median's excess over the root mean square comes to -0.011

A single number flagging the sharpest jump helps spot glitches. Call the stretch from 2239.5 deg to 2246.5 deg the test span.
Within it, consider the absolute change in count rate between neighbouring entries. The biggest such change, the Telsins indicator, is 0.100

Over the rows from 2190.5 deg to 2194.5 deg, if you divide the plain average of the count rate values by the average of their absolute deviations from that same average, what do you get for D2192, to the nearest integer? 175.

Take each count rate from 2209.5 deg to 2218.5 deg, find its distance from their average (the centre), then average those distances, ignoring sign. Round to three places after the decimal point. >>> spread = 0.057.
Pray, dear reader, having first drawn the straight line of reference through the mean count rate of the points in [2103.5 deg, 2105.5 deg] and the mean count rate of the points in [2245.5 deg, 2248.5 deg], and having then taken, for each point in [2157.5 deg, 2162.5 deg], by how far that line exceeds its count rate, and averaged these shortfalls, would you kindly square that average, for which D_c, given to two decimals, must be 0.41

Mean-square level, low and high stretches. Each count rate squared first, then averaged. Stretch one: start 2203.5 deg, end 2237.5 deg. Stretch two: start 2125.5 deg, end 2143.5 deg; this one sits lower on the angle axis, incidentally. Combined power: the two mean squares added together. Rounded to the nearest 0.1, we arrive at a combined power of 4.5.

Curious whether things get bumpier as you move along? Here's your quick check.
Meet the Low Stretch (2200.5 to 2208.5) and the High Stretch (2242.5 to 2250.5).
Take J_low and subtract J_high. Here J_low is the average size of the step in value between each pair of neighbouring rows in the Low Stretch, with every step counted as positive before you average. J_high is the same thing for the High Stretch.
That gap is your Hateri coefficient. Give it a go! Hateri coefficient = -0.019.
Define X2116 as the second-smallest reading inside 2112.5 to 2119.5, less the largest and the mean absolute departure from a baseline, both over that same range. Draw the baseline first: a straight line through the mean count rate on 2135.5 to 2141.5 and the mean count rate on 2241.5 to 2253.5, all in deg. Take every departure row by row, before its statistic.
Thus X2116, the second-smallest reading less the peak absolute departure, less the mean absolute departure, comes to -0.18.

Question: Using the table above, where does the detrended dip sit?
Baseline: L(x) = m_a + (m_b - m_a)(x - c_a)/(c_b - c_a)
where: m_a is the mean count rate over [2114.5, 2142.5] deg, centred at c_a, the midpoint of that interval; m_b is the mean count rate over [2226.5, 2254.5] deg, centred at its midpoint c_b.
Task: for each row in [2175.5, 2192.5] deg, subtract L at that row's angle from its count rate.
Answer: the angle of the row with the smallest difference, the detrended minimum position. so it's 2185.0 deg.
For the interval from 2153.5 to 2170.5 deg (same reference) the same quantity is 2158.0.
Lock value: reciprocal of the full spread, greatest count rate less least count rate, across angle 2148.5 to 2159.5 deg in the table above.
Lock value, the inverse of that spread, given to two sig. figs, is 3.1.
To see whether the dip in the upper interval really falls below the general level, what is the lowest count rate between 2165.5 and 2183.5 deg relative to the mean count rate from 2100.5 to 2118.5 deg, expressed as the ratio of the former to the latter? 1.1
